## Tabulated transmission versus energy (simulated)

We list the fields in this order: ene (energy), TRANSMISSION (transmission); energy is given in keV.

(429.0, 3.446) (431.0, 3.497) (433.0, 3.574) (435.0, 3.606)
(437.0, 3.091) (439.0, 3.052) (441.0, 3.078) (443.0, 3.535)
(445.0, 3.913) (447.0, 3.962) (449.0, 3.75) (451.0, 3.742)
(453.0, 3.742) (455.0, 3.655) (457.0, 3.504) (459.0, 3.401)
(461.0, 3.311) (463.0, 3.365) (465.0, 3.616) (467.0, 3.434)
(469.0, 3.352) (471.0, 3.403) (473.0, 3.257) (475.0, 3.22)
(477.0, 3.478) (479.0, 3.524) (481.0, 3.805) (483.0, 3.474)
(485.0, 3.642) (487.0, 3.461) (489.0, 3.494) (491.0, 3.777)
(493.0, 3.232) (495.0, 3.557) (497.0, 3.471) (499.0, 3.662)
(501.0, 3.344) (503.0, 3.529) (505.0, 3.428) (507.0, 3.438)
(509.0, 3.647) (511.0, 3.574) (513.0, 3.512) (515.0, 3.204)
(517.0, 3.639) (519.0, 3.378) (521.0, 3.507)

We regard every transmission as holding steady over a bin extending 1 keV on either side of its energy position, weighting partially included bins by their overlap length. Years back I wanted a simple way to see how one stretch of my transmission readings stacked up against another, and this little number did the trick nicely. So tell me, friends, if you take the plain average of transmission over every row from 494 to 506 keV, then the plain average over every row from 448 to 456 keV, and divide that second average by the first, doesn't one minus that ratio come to -0.06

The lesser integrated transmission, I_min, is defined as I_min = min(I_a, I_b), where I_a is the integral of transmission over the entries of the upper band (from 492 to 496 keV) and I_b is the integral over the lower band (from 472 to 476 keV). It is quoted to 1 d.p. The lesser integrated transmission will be 13.0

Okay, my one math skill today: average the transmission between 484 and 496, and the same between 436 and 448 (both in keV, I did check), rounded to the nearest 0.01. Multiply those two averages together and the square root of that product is 3.48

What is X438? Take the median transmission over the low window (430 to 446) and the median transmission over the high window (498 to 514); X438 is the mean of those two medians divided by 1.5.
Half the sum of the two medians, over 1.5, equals 2.35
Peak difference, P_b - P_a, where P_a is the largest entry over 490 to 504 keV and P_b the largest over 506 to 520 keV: -0.13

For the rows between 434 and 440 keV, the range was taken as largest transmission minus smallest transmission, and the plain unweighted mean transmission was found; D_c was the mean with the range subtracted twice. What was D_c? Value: 2.14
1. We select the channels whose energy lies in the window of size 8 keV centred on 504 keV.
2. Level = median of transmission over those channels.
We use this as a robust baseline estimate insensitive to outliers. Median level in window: 3.43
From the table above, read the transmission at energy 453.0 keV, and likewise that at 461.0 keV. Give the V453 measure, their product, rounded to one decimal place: 12.4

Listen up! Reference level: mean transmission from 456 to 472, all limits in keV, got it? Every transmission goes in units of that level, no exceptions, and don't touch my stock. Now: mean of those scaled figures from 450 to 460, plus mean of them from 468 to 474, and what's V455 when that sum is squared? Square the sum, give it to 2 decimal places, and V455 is 4.12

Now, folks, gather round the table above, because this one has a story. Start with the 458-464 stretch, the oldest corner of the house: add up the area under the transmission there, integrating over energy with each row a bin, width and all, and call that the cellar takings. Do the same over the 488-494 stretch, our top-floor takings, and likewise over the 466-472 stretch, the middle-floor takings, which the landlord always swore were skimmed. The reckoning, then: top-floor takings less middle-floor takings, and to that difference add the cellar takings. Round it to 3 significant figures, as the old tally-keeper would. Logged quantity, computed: 20.8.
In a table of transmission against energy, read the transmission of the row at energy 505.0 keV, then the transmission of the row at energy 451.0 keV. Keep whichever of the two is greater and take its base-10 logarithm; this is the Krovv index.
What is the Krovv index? 0.573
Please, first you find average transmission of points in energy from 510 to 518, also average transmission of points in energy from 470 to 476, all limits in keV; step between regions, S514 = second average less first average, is -0.19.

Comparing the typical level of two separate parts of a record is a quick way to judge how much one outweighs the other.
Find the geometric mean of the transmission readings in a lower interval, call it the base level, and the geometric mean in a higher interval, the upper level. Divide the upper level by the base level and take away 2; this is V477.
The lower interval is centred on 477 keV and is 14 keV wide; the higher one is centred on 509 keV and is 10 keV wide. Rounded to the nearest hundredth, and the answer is -0.98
